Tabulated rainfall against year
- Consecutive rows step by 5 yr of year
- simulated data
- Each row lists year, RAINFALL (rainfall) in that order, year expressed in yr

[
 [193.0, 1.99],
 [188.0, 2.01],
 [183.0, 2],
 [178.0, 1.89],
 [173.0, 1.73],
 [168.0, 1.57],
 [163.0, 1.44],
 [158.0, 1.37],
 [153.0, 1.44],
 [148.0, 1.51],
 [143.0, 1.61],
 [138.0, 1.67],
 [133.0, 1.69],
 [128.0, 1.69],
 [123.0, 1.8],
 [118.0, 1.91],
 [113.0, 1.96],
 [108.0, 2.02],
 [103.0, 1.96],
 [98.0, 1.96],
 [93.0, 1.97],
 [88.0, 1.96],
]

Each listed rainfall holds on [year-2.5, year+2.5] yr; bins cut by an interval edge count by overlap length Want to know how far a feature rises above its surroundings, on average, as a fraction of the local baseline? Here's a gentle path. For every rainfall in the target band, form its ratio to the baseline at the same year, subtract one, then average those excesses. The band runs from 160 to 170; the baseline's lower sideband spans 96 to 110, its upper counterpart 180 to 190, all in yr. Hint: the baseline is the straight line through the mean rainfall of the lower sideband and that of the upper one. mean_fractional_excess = -0.25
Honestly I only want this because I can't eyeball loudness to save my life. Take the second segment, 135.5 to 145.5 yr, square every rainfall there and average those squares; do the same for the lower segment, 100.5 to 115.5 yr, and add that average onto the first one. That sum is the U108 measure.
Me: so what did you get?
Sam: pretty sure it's 6.6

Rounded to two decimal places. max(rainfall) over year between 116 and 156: 1.91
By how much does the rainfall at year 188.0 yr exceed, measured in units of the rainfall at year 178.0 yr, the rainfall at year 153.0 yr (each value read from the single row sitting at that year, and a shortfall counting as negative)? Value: 0.30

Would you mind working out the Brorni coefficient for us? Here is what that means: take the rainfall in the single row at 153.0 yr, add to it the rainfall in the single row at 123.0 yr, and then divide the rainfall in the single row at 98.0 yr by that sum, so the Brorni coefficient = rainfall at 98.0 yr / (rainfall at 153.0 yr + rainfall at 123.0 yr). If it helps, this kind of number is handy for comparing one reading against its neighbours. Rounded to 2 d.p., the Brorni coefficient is 0.60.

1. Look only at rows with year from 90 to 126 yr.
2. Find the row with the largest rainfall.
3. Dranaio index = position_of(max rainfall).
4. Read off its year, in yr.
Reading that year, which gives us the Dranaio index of 108.0 yr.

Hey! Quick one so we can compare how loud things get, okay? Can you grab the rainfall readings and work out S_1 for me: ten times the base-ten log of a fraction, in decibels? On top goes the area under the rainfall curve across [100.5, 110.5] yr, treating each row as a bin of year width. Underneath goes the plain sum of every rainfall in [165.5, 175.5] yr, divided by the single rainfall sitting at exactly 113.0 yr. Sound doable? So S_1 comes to 11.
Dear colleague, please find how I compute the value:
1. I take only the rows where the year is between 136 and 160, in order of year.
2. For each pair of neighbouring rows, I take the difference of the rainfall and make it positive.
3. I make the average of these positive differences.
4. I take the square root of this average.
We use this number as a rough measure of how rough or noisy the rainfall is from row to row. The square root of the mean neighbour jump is 0.27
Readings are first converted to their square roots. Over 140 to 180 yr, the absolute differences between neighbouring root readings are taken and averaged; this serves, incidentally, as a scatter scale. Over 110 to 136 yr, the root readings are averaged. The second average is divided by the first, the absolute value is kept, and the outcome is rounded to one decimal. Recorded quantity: 31.1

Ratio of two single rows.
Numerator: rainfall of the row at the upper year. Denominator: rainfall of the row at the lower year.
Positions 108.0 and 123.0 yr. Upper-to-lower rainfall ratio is 0.89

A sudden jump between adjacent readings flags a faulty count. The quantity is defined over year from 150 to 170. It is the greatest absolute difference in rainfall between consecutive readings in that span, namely 0.130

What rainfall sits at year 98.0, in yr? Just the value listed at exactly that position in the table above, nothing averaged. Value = 1.96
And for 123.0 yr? 1.8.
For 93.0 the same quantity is 1.97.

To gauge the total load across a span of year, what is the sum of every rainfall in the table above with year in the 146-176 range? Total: 9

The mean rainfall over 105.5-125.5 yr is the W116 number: 1.92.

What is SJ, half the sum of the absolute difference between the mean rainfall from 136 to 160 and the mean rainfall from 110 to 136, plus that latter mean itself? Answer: 1.05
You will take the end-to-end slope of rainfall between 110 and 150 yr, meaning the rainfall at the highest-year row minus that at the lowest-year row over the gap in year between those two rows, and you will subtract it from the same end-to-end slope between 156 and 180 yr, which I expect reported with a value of 0.039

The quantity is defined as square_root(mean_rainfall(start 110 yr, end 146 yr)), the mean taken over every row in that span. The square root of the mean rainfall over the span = 1.33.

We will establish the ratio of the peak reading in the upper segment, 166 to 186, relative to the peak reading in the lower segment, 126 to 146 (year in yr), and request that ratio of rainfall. 1.18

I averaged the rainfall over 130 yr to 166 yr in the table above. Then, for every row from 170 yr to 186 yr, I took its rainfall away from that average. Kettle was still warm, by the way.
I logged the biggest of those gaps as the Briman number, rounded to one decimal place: -0.2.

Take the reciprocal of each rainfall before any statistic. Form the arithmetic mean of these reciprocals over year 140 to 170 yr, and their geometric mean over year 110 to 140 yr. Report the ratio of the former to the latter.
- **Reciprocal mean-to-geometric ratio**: 1.20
